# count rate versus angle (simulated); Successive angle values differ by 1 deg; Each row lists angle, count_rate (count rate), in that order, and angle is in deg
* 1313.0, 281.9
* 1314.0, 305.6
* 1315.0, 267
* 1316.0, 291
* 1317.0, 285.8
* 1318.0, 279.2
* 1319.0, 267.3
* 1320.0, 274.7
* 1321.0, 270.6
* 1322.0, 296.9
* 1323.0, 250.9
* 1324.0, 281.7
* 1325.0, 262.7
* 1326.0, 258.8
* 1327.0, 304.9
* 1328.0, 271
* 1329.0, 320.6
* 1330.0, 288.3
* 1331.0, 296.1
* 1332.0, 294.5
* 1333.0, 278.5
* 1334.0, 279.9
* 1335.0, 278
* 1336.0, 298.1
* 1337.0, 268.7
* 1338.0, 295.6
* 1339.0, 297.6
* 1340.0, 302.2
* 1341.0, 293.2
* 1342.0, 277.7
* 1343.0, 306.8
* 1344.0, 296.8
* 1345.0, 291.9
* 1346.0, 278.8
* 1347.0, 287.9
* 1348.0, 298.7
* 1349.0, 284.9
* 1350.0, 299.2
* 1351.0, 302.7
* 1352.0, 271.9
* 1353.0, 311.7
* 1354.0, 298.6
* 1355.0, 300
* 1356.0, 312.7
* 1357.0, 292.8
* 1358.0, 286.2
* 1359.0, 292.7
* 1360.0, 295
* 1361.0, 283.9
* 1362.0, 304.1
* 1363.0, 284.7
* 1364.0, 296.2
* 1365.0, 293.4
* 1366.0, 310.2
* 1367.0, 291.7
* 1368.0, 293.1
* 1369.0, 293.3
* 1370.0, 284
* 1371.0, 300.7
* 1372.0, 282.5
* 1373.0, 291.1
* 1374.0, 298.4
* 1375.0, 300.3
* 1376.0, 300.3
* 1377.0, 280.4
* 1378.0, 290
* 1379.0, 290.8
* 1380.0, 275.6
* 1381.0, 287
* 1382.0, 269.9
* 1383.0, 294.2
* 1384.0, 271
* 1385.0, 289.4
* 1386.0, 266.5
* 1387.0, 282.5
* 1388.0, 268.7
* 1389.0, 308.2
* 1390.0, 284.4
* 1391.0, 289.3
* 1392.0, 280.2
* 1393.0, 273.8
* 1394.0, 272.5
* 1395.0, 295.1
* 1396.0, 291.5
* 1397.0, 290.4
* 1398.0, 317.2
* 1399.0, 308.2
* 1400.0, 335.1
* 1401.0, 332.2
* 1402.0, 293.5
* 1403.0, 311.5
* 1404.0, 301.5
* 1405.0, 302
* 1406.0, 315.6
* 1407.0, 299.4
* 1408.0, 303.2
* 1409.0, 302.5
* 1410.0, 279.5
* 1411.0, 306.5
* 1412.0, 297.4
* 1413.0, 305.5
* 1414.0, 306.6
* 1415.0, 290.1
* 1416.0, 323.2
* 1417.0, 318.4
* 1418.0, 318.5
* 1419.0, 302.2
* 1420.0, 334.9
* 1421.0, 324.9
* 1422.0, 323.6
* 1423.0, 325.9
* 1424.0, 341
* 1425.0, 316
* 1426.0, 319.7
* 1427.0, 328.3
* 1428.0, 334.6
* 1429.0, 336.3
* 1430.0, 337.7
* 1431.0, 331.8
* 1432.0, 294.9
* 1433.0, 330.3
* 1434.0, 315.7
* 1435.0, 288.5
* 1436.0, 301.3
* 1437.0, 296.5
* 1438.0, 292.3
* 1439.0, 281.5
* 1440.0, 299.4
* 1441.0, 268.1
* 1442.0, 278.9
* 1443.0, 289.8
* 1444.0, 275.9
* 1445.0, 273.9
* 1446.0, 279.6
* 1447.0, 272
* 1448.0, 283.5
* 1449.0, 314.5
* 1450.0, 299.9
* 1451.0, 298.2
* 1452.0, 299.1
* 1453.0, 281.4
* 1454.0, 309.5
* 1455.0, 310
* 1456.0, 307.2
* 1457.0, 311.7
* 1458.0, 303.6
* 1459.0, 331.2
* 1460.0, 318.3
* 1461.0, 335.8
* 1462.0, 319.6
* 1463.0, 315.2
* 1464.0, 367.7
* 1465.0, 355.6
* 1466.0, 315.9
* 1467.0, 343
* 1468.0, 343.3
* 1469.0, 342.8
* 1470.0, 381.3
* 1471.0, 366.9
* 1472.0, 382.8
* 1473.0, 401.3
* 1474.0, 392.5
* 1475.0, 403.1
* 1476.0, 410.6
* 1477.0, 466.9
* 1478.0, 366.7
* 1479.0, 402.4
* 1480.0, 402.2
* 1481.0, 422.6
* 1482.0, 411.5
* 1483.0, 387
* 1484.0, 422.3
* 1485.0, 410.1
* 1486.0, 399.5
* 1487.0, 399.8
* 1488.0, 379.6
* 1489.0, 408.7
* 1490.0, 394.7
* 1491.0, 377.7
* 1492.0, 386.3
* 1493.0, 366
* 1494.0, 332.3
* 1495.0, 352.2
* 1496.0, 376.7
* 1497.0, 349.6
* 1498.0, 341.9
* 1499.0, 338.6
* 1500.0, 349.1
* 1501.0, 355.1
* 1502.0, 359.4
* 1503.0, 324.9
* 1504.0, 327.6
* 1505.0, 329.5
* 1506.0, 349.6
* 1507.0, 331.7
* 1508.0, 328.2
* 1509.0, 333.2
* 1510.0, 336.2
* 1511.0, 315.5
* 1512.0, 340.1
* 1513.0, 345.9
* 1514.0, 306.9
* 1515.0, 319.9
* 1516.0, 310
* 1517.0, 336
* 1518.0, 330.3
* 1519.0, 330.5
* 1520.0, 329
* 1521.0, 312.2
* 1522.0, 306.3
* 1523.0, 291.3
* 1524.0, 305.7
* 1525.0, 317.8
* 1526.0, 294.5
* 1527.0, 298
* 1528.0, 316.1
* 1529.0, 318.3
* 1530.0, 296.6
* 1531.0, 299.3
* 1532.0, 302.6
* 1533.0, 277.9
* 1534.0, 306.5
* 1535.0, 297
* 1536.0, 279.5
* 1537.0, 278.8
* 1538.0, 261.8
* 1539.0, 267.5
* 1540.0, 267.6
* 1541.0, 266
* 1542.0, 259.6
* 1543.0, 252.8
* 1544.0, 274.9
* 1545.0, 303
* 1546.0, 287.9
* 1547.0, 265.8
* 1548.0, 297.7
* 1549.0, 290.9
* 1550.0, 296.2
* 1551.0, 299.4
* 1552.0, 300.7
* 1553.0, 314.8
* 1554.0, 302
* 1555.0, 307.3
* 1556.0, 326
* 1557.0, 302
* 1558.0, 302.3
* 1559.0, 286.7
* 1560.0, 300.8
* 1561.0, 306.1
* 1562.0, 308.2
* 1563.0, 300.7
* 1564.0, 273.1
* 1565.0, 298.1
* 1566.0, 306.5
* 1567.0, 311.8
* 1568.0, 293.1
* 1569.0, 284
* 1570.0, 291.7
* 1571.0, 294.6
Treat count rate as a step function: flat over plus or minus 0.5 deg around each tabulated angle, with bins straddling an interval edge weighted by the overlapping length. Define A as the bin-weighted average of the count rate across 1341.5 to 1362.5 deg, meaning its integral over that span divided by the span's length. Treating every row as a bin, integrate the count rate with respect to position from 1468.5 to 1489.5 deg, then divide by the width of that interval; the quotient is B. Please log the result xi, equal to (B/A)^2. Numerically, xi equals 1.8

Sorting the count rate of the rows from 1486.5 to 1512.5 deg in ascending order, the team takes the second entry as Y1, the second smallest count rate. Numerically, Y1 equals 324.9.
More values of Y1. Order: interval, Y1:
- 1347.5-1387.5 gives 269.9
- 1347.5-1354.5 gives 284.9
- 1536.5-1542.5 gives 261.8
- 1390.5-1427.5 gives 273.8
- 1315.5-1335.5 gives 258.8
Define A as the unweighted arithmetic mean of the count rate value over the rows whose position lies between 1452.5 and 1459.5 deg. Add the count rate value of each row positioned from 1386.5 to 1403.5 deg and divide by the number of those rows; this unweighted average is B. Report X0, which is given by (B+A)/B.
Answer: 2.04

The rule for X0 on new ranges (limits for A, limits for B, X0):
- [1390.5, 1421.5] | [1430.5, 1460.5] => 2.02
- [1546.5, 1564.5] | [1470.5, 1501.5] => 1.78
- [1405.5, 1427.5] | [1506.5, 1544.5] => 2.03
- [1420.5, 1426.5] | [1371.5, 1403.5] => 2.12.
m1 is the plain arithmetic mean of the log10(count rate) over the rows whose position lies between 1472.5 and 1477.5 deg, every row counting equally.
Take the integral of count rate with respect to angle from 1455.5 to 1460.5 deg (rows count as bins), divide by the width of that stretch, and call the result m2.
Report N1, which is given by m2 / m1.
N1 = 120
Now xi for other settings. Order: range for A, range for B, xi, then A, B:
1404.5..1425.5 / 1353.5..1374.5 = 0.9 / 311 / 295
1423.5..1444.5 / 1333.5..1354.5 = 0.9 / 308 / 291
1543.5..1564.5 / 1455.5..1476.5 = 1.4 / 297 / 350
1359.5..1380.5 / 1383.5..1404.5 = 1.0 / 292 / 293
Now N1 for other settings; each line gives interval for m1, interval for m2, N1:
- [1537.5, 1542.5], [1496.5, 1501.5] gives 143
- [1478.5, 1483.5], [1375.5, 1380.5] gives 110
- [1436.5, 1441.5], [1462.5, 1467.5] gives 138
